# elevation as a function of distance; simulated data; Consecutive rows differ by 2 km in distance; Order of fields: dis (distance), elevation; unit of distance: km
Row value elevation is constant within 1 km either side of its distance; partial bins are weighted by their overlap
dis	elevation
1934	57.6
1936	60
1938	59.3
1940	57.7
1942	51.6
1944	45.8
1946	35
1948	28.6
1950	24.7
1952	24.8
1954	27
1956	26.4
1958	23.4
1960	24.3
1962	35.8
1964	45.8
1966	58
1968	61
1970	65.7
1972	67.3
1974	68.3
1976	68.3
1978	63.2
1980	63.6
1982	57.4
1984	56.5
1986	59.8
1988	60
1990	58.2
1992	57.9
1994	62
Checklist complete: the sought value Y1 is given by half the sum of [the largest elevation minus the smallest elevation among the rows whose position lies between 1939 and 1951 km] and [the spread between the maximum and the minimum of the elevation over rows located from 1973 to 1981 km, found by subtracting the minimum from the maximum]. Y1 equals 19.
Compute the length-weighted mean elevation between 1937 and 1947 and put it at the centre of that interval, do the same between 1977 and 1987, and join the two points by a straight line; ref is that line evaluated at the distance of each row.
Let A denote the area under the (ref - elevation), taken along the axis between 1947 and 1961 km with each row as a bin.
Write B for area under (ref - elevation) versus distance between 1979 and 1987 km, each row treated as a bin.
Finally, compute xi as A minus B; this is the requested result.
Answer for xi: 375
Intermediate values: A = 383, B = 8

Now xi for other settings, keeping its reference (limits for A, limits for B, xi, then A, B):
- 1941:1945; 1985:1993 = -18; 6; 23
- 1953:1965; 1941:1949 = 202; 285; 83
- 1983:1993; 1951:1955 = -76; 32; 107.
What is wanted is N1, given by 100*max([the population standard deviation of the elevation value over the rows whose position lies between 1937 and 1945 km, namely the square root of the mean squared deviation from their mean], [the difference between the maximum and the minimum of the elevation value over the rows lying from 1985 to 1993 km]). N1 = 534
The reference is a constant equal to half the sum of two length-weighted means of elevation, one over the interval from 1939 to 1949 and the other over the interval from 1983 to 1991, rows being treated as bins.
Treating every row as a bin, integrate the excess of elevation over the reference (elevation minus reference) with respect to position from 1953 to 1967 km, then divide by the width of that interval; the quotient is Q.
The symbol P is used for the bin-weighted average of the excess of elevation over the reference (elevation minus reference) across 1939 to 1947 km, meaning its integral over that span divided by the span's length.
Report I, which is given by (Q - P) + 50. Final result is 37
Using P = -4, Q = -17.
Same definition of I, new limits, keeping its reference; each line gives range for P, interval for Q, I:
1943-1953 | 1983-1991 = 77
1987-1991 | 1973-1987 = 53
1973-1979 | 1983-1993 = 42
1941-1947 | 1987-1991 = 65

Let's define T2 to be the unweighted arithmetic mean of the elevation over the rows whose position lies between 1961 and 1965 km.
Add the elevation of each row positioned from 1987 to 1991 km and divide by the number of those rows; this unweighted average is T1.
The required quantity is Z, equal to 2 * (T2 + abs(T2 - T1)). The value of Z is 118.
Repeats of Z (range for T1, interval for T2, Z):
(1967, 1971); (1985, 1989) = 127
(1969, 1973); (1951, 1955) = 133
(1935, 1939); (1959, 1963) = 119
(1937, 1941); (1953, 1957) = 117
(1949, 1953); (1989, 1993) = 183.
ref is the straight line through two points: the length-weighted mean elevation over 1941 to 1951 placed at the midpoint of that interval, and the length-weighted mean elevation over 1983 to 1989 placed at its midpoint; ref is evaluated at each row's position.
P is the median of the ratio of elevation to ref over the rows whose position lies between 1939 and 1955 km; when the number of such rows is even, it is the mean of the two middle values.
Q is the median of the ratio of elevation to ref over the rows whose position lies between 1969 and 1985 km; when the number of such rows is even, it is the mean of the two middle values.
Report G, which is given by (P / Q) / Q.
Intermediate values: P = 0.85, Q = 1.22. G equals 0.57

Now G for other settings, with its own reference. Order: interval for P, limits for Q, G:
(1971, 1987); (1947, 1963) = 2.96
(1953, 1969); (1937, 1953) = 0.59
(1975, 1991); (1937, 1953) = 0.83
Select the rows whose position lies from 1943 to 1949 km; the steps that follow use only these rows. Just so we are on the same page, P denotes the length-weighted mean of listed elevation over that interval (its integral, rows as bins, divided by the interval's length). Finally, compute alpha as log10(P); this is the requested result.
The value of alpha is 1.56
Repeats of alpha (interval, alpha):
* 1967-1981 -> 1.82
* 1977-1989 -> 1.78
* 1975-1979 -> 1.82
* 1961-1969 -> 1.70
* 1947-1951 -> 1.43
